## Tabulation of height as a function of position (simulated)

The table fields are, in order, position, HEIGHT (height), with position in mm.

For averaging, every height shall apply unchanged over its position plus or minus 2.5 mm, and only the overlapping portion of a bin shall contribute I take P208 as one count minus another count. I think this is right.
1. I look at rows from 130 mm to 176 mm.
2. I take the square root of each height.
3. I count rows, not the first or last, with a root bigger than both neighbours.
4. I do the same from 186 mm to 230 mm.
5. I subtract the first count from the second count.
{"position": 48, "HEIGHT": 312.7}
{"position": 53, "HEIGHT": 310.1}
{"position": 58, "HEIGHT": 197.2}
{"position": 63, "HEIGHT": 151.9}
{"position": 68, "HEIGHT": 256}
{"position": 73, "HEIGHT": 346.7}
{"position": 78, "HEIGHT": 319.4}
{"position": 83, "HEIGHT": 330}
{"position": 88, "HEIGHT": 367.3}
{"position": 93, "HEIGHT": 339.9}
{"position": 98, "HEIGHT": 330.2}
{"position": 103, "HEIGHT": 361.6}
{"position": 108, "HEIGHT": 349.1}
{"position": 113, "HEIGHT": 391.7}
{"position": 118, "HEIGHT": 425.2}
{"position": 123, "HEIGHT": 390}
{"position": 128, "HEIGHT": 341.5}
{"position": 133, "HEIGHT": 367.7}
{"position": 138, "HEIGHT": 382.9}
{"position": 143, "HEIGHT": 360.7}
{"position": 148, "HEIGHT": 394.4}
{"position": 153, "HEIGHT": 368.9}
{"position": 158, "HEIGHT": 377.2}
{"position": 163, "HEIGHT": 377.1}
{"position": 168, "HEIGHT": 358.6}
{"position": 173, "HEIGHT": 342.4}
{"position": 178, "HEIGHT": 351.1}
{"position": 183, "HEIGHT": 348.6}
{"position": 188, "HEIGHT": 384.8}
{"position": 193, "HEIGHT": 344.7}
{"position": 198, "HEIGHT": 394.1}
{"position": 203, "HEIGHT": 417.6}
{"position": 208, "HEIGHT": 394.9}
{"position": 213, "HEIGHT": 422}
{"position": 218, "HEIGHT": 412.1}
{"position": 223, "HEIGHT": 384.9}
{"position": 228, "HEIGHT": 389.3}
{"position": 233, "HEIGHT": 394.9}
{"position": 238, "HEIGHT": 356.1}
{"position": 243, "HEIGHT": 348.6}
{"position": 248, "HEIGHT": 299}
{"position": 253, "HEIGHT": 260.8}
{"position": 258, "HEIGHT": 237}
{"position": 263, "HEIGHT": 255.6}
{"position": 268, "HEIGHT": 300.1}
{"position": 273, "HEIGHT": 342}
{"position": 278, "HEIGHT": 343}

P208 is -1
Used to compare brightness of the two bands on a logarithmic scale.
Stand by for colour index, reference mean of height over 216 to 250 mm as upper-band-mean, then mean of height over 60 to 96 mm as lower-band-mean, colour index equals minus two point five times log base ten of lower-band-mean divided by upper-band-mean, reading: 0.22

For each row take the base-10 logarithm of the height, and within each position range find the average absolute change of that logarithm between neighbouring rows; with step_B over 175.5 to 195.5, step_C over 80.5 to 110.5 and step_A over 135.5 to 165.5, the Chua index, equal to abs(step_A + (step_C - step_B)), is 0.019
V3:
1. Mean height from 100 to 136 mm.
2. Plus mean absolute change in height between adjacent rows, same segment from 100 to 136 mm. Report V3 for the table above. 408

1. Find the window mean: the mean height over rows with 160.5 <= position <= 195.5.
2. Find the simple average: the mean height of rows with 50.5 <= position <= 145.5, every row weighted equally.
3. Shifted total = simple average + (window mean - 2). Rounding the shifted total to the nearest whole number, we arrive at 689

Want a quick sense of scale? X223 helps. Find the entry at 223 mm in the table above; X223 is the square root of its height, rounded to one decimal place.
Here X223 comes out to 19.6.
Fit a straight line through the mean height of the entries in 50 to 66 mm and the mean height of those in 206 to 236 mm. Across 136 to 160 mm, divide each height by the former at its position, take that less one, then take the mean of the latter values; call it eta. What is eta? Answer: 0.18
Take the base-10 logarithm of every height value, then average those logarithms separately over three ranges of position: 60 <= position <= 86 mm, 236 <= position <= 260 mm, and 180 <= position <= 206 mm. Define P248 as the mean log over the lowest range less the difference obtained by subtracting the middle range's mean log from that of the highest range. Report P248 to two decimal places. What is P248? 2.53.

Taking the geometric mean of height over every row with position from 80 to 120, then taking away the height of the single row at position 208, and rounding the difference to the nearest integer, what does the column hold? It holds -34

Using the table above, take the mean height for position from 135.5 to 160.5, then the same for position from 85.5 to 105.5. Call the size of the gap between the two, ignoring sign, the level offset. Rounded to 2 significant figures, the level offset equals 27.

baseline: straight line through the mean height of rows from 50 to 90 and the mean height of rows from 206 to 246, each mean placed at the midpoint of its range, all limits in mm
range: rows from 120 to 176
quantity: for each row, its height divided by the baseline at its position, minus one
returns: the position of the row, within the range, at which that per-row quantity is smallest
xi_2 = 173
